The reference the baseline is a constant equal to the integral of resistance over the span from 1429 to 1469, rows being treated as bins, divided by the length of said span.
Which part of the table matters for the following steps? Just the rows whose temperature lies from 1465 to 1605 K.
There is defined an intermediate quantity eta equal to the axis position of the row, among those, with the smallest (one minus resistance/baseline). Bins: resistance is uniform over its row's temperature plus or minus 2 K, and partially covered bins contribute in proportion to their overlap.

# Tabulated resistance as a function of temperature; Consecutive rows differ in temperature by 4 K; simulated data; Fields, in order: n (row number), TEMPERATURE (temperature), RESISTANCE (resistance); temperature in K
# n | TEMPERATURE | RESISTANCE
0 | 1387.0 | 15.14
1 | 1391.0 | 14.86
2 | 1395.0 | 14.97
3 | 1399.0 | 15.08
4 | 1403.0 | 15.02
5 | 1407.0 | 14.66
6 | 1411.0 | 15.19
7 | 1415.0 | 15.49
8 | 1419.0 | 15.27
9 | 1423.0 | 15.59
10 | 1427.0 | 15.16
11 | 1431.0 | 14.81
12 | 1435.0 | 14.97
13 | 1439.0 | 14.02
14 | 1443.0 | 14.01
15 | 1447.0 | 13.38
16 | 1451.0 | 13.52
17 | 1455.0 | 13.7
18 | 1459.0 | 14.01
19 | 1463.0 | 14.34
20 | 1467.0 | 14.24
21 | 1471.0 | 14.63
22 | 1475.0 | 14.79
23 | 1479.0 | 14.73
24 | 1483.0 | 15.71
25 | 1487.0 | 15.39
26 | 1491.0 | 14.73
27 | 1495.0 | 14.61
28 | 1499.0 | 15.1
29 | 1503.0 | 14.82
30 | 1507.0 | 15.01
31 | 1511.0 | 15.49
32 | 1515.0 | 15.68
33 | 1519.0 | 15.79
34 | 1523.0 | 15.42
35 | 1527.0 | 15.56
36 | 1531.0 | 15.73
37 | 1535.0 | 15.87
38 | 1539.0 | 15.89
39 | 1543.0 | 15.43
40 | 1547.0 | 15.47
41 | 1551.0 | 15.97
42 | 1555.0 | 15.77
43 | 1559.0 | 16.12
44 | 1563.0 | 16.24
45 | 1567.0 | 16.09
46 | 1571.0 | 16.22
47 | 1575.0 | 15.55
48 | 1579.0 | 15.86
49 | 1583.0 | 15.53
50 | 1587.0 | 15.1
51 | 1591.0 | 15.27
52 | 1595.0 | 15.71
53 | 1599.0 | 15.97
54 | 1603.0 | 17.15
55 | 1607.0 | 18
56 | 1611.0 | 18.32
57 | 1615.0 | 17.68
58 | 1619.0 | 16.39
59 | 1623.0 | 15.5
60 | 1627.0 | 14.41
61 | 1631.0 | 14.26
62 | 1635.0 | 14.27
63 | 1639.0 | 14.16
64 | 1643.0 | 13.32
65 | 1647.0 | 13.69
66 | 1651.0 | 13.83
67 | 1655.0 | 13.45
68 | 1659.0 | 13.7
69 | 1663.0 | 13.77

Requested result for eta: 1603.0 K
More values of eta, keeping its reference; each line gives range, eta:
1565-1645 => 1611.0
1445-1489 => 1483.0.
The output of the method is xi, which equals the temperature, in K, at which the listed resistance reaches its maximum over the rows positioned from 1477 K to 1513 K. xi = 1483.0 K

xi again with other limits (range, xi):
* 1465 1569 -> 1563.0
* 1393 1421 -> 1415.0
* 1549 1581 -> 1563.0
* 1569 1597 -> 1571.0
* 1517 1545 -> 1539.0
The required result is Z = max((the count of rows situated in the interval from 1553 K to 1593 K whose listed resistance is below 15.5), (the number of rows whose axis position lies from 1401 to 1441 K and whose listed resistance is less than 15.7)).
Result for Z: 10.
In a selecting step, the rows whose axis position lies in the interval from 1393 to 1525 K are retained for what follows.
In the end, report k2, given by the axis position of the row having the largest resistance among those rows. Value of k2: 1519.0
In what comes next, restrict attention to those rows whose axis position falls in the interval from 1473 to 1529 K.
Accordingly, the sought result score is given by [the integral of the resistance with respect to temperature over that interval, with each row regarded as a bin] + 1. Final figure 852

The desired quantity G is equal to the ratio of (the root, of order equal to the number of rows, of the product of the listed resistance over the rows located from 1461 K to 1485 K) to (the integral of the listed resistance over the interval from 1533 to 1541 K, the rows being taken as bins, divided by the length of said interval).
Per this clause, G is 0.93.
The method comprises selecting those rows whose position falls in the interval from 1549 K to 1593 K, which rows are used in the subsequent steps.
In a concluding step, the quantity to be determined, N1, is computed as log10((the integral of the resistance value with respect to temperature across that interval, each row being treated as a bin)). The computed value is 2.8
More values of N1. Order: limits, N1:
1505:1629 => 3.3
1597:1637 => 2.8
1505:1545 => 2.8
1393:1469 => 3.0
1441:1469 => 2.6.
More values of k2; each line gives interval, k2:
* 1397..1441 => 1423.0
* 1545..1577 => 1563.0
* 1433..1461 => 1435.0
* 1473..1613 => 1611.0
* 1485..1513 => 1511.0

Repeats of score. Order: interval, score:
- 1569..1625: 914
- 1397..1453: 826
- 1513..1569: 885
